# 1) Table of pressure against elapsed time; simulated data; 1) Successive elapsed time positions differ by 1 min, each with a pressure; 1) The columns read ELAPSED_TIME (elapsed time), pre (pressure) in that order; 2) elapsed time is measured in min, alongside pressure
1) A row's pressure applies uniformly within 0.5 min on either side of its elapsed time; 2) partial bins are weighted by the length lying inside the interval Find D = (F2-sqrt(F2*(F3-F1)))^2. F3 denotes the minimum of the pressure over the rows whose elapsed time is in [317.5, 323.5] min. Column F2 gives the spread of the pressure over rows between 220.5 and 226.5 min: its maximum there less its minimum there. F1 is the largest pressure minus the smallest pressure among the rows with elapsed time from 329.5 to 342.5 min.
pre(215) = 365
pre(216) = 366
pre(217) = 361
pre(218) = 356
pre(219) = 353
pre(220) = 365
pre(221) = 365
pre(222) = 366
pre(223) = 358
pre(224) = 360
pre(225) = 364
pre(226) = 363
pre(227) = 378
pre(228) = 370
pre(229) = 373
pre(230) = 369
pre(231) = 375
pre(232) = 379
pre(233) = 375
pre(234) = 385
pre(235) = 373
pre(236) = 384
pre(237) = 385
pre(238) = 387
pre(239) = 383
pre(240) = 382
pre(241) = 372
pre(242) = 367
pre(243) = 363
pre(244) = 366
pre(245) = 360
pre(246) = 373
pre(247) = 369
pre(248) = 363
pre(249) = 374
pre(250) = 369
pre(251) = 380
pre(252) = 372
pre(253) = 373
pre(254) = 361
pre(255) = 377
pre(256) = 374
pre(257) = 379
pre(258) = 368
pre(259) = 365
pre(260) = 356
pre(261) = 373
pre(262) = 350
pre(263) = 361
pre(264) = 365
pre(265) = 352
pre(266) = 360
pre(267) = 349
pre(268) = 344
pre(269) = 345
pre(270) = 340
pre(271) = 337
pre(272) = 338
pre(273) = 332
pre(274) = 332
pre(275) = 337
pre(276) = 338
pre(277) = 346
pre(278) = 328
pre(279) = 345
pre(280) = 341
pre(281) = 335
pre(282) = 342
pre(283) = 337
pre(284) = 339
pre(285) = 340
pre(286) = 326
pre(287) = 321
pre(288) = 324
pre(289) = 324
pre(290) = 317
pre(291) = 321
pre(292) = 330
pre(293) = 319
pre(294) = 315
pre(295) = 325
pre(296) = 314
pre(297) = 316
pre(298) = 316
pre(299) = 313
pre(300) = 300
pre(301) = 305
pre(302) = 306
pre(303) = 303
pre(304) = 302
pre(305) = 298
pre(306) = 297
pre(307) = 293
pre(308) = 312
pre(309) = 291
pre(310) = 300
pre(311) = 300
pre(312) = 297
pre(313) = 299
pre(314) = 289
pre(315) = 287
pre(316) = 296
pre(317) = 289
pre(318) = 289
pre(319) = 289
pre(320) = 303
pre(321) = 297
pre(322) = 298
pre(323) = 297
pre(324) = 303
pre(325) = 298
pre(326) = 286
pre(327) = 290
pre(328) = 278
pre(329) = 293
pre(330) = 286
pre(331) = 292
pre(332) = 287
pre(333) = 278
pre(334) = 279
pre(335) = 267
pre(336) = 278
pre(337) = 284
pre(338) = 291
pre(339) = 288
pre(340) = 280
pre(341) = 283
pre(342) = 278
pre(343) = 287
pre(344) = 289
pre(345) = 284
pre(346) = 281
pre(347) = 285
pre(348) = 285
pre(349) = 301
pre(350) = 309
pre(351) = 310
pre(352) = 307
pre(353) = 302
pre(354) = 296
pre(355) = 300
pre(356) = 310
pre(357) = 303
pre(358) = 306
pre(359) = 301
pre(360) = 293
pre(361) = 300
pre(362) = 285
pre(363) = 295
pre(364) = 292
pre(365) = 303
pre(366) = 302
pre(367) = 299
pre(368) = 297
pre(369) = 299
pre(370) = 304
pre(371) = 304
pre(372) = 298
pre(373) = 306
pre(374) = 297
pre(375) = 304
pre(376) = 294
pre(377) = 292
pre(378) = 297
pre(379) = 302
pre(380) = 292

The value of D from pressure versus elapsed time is 1441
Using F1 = 25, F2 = 8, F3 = 289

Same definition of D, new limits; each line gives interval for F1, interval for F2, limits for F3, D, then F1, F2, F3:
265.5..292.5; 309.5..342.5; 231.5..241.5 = 5304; 43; 36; 372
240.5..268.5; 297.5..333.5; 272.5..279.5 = 4534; 36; 38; 328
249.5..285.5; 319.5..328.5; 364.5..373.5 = 2837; 52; 25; 297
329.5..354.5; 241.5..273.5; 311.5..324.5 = 3627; 43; 48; 287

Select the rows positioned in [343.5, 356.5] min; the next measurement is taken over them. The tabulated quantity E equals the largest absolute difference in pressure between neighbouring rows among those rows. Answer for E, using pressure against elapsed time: 16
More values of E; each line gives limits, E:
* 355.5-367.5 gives 15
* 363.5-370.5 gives 11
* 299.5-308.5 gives 19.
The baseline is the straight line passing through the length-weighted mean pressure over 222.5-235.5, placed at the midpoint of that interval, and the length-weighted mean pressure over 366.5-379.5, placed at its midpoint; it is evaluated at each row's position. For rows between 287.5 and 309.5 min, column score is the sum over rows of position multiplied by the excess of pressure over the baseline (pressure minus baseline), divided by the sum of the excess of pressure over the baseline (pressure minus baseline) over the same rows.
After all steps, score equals 300.1 min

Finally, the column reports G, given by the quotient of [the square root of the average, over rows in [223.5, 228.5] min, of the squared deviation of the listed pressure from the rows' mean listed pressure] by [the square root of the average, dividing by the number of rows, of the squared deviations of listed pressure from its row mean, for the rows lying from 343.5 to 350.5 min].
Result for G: 0.7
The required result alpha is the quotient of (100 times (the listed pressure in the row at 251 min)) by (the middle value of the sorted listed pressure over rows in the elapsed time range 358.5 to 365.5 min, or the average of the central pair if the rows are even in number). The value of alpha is 129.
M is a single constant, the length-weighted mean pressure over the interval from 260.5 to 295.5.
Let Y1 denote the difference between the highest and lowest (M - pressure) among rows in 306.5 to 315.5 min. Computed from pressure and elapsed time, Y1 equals 25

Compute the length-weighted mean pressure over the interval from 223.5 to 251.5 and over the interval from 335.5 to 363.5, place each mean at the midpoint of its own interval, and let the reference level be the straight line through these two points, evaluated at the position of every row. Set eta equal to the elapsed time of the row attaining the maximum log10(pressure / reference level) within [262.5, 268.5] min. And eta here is 264 min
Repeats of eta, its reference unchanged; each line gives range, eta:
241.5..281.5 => 257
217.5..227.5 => 227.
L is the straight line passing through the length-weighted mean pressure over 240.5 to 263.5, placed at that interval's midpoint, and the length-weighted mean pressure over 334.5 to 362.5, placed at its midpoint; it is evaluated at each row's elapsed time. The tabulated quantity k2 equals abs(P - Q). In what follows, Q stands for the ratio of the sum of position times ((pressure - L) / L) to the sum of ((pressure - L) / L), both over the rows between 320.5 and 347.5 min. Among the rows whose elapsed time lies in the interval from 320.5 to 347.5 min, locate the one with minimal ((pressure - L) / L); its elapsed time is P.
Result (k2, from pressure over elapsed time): 1.7 min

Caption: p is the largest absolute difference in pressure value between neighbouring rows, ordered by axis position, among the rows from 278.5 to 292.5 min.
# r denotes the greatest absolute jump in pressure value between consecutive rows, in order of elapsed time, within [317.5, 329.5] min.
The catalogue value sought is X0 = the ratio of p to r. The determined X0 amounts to 0.9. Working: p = 14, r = 15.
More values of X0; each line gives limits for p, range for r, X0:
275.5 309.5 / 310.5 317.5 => 2.1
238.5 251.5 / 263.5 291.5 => 0.7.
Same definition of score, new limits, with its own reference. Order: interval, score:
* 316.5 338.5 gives 327.9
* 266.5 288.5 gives 278.1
